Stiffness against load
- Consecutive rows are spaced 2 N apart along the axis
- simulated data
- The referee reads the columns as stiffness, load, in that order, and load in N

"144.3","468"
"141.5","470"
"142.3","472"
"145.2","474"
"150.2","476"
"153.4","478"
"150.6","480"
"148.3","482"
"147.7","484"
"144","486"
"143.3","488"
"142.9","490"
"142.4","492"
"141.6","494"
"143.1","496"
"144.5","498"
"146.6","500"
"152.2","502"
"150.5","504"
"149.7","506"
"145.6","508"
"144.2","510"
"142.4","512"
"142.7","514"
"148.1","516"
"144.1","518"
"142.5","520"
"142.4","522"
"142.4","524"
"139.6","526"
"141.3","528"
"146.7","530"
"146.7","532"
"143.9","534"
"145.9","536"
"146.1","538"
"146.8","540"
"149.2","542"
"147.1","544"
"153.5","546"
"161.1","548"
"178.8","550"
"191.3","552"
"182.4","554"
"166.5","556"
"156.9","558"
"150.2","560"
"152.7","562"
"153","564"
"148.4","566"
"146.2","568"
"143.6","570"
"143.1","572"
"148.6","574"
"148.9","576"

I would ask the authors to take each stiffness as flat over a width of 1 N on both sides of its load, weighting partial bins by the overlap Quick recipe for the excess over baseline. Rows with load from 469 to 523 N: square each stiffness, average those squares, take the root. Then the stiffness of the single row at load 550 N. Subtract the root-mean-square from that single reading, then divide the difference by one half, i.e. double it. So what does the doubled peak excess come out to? 66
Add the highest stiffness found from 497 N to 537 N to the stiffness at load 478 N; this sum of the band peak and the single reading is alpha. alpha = 306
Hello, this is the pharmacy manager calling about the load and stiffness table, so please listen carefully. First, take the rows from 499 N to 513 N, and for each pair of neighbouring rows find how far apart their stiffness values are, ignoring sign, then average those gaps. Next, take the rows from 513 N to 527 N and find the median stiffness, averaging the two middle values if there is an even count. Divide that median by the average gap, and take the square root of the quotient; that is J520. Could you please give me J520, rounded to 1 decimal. 7.5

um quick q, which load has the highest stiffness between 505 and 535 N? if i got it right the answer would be 506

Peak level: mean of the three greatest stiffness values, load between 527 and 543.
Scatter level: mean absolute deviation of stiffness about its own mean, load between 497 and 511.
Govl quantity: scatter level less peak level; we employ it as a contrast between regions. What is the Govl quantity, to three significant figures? -145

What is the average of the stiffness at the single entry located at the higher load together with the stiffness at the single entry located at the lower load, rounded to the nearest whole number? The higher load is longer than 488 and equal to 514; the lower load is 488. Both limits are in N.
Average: 143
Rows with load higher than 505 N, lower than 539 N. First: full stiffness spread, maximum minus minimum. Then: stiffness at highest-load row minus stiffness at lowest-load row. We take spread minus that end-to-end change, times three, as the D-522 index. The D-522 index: 41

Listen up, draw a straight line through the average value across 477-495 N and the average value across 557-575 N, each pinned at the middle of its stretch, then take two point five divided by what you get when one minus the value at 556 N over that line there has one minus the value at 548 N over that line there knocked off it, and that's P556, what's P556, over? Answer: -74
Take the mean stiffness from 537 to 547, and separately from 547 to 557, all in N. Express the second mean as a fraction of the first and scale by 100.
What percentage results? 119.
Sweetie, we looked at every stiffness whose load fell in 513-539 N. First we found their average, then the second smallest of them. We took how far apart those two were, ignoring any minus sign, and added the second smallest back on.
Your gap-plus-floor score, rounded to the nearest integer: 144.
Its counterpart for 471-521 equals 146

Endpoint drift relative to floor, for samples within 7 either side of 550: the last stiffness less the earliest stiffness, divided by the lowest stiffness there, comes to 0.13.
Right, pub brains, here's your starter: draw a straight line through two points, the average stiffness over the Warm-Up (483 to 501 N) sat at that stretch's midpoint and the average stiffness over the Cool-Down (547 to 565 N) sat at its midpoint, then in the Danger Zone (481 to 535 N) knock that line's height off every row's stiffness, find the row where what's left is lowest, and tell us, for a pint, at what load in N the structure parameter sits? 526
